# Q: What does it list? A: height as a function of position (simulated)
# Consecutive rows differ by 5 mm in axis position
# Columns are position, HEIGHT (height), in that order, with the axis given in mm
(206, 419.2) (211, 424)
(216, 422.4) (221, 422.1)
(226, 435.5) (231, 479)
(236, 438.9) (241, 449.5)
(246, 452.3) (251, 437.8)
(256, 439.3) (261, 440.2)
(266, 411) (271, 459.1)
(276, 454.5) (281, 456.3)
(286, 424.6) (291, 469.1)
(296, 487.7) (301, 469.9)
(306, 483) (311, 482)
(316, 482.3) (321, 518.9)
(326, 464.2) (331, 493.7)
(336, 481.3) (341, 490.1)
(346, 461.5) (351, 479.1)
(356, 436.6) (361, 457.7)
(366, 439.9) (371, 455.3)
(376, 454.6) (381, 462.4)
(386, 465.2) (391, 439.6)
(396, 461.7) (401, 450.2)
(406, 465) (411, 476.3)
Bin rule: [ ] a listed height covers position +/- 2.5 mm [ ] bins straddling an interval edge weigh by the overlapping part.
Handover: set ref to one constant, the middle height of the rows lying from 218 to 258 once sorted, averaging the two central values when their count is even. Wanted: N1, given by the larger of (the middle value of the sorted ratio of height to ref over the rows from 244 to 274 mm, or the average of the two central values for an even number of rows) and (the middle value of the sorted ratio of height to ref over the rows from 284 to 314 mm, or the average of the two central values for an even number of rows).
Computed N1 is 1.08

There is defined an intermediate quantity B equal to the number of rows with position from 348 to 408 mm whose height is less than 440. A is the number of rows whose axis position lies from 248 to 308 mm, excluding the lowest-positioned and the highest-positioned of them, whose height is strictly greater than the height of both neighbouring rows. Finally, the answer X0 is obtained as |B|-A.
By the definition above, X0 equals -1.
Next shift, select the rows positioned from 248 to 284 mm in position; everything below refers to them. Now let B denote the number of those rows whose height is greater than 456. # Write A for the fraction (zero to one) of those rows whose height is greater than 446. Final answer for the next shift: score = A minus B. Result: -1.6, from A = 0.4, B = 2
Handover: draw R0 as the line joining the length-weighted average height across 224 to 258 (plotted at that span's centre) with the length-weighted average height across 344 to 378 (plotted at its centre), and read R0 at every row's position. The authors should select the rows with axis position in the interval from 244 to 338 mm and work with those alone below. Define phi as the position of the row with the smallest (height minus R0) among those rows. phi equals 266 mm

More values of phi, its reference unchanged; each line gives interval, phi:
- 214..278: 266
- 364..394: 391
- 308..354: 346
